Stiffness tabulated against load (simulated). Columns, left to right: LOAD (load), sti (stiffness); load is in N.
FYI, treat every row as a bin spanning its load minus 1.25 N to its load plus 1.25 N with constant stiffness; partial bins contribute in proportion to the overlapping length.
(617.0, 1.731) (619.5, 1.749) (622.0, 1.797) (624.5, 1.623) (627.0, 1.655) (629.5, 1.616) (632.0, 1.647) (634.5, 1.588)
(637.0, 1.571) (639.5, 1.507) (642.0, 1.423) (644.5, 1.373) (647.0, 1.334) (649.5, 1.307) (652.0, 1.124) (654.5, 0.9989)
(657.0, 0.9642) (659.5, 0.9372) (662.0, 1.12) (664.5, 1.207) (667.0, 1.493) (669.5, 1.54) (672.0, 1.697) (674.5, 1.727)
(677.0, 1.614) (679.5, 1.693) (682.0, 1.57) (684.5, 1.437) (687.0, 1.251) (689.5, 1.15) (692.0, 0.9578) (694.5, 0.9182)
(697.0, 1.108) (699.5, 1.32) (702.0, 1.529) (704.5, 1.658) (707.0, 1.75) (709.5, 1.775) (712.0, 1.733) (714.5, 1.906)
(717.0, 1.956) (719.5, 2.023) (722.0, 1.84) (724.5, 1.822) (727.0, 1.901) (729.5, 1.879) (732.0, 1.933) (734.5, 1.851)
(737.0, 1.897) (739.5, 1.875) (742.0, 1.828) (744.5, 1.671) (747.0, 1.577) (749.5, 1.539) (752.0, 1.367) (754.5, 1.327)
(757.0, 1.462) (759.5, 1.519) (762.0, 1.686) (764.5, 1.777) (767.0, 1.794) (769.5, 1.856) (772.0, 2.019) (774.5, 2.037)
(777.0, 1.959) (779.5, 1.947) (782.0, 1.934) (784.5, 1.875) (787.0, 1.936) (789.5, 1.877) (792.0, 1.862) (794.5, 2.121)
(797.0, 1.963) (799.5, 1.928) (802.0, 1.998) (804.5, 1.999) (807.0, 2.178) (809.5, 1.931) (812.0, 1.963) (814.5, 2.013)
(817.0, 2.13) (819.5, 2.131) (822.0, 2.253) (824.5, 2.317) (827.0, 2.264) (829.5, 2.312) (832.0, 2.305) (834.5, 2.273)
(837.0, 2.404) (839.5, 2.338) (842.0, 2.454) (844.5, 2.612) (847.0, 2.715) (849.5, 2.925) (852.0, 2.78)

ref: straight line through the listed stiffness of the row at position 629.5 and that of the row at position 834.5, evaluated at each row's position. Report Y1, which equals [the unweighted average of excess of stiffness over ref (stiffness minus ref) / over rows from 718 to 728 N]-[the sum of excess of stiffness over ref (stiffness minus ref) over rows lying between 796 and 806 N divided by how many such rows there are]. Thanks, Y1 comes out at 0.2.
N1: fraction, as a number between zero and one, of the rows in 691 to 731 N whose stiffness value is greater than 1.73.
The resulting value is 0.6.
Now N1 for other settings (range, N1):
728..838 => 0.8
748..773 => 0.4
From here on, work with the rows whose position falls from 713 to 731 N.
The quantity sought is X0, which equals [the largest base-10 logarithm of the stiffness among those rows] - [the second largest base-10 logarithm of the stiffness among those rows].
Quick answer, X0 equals 0.0146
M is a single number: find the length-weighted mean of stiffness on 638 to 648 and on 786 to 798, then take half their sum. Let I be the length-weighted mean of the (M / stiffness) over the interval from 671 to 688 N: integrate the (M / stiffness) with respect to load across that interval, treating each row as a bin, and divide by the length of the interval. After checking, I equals 1.08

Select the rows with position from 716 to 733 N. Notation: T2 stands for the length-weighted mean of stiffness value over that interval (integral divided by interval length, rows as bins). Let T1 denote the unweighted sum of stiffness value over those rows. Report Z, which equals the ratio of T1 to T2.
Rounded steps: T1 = 13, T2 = 1.9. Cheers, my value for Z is 7.00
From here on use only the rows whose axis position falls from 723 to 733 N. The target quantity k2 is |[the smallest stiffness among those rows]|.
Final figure 1.8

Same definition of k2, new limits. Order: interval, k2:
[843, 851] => 2.6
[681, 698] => 0.9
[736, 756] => 1.3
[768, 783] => 1.9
